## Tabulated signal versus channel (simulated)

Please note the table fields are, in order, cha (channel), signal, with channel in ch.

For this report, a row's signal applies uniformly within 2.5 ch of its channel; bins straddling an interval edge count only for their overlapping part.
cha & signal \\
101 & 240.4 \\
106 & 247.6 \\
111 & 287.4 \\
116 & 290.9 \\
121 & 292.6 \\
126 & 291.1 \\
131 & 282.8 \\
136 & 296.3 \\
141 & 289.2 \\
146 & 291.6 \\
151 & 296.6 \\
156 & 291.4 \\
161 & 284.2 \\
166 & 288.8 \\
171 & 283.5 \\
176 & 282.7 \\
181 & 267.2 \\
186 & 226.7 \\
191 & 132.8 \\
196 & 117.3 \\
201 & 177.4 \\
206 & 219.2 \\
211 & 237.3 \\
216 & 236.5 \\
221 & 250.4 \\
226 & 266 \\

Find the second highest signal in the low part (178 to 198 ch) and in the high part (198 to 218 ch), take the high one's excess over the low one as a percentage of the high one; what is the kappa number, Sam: 4.1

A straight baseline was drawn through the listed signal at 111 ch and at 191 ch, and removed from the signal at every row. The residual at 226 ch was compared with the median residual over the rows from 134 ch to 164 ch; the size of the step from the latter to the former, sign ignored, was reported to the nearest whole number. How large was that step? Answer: 122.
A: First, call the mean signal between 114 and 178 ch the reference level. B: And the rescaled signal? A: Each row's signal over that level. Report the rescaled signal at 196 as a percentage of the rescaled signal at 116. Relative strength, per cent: 40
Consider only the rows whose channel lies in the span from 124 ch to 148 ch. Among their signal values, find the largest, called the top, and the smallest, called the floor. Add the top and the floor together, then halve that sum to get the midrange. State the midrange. 290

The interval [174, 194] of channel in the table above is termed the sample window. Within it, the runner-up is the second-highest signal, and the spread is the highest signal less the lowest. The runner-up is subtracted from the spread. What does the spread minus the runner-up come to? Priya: -117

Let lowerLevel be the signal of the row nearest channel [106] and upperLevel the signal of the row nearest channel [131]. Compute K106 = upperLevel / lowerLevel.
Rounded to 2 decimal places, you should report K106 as 1.14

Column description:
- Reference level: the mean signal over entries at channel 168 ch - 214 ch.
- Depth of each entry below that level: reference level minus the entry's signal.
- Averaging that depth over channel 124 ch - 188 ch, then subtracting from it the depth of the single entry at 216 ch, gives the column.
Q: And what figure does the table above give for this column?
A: -46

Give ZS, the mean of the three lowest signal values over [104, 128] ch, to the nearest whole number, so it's 275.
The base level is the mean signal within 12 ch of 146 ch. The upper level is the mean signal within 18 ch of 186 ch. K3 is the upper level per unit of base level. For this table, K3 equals 0.73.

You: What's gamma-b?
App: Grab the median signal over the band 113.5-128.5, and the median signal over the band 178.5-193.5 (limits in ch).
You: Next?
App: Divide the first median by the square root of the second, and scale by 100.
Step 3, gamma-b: 1933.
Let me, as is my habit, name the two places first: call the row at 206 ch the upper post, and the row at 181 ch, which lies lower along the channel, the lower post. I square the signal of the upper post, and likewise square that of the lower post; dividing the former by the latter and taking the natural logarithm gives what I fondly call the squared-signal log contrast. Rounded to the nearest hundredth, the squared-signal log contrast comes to -0.40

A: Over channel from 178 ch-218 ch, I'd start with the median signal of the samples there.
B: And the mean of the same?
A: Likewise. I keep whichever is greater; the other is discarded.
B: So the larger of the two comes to 223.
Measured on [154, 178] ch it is 286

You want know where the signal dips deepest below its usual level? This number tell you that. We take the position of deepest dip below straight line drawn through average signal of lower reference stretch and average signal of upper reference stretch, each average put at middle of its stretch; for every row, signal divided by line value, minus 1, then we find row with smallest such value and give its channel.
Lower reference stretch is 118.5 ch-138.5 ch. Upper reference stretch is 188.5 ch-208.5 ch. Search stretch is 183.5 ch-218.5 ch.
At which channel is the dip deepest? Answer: 196 ch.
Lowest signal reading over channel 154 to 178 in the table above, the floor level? 282.7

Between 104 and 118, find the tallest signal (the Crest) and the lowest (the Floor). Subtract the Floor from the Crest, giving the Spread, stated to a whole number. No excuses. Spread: 43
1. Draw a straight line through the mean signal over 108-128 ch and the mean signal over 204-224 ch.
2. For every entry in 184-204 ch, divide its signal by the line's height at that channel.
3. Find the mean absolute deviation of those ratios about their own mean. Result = 0.15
